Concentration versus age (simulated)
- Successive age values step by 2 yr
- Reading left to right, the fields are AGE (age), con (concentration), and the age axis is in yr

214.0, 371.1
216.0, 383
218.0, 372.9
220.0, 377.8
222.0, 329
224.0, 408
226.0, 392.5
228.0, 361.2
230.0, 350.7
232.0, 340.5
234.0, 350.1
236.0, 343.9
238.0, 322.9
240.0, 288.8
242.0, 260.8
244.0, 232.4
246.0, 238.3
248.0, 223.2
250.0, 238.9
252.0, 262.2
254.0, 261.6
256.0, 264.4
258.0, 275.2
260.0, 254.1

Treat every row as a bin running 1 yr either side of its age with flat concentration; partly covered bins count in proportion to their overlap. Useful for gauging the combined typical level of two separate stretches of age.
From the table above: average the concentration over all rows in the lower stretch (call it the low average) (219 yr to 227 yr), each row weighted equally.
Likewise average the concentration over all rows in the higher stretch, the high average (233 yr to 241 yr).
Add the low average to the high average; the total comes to 703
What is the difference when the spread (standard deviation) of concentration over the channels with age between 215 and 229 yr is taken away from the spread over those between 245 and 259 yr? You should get -6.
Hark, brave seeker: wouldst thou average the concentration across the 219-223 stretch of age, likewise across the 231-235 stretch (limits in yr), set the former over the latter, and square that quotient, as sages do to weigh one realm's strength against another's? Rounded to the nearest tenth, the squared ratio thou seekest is 1.0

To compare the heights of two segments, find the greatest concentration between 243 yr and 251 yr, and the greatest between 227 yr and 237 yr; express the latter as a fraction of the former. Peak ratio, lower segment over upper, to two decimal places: 1.51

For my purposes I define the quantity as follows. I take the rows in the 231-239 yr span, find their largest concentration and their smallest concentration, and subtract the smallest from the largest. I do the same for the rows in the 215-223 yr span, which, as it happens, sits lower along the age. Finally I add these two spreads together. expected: 81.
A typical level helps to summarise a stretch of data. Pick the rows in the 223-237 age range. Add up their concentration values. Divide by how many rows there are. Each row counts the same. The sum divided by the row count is 364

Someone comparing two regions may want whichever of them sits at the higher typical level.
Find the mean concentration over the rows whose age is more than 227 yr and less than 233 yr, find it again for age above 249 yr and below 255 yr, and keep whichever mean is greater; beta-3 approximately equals 351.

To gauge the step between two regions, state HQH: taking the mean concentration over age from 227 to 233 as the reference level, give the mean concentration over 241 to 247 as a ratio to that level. 0.70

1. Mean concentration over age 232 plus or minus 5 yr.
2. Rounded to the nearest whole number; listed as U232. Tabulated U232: 349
